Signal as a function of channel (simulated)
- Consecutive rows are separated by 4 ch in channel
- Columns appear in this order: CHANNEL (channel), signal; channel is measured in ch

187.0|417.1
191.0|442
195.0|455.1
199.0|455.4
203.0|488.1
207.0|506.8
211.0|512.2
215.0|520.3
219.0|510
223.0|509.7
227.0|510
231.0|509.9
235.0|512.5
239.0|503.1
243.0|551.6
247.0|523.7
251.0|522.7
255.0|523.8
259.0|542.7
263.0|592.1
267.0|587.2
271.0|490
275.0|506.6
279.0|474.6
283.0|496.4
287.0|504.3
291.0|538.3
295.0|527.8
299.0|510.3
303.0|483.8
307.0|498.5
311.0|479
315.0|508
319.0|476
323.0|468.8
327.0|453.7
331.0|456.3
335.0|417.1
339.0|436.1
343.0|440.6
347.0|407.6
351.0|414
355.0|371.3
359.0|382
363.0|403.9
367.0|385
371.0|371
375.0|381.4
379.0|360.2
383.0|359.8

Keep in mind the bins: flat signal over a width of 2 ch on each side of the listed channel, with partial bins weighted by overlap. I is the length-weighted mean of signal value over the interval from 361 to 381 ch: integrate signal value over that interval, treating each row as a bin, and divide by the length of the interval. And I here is 380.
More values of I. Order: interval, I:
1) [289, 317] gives 507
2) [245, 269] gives 549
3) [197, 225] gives 500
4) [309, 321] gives 488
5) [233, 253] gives 523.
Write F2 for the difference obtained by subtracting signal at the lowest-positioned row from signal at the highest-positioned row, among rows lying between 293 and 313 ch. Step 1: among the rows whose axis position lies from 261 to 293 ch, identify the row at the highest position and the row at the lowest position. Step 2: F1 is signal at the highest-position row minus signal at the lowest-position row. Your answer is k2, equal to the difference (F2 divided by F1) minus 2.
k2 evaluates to -1.1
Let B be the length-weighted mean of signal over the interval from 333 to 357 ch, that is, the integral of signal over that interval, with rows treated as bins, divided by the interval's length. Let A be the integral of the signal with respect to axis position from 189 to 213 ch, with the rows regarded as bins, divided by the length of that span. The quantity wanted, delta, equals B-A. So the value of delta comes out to -62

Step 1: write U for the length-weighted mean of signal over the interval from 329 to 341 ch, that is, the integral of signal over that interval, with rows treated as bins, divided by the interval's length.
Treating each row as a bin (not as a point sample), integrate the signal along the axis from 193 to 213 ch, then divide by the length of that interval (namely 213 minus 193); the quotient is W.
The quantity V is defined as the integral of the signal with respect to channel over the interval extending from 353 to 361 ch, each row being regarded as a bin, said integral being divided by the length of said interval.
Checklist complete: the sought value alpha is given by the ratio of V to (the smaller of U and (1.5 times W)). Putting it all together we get 0.86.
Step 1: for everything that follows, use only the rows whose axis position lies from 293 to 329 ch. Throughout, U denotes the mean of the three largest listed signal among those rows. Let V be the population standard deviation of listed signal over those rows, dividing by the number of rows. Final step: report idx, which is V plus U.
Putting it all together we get 537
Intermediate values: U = 515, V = 22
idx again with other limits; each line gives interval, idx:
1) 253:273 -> 613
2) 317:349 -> 489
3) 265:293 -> 579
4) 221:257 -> 547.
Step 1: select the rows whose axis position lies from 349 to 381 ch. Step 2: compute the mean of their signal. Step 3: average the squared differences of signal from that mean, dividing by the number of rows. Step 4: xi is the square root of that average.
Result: 17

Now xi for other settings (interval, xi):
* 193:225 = 24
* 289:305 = 21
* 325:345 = 14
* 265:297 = 33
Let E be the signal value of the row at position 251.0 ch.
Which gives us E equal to 522.7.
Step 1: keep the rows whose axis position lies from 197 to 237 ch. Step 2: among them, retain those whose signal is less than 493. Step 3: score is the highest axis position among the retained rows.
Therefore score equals 203.0 ch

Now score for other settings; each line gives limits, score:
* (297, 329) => 327.0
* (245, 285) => 279.0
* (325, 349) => 347.0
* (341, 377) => 375.0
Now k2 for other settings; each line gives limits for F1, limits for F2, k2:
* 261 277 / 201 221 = -2.3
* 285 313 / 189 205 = -3.8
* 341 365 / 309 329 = -1.3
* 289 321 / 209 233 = -2.0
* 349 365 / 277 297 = -7.3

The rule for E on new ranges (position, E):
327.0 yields 453.7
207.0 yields 506.8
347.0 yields 407.6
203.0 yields 488.1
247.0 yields 523.7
